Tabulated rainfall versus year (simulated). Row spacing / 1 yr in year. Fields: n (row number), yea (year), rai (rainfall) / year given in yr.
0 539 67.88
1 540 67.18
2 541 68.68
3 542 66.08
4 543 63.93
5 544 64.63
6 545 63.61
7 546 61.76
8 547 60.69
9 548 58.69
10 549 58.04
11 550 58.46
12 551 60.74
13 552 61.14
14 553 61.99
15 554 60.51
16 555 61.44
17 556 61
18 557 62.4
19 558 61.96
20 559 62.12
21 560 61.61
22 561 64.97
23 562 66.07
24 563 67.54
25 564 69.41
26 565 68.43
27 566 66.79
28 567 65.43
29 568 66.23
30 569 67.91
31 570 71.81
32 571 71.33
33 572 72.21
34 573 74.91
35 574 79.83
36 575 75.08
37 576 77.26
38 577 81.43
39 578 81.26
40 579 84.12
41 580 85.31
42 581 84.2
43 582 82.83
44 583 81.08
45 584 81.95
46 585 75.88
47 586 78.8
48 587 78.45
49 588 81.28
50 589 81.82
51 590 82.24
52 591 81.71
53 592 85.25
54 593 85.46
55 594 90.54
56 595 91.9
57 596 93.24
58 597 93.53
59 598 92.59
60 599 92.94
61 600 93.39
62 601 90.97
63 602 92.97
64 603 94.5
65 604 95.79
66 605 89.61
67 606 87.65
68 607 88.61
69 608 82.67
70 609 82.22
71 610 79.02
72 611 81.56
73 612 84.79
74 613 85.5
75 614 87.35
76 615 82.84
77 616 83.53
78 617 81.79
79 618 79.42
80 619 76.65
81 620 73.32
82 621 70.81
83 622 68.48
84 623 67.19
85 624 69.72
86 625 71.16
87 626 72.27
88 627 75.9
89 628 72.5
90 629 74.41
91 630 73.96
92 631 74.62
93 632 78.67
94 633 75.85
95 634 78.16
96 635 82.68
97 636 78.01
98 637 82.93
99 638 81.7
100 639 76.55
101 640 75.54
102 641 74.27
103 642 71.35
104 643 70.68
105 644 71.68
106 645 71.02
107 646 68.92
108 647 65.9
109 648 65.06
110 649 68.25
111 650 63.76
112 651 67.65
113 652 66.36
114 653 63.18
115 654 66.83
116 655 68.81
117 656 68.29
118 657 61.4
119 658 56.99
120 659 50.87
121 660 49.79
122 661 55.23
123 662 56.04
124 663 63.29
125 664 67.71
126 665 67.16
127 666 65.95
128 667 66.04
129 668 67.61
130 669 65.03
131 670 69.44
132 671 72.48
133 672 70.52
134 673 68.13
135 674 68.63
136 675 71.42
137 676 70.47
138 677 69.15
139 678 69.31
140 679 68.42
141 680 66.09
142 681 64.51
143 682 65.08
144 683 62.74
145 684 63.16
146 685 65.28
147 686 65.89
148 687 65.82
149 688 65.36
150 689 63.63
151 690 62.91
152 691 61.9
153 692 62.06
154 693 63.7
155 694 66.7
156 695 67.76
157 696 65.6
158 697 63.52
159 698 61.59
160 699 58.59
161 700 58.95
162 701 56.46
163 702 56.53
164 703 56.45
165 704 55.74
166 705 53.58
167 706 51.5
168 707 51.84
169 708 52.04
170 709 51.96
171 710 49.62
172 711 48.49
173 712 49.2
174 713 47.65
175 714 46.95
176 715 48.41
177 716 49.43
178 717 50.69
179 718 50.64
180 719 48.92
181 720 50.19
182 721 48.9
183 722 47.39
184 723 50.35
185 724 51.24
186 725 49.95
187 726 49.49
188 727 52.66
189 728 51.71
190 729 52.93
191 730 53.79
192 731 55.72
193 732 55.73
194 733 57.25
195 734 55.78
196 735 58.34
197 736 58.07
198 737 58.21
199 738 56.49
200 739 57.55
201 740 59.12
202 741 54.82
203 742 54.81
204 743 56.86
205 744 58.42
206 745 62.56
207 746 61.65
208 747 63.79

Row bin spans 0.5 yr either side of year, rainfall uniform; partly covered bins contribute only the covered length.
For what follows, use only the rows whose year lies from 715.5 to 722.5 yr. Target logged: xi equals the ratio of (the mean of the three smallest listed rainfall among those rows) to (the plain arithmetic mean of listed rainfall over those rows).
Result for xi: 0.98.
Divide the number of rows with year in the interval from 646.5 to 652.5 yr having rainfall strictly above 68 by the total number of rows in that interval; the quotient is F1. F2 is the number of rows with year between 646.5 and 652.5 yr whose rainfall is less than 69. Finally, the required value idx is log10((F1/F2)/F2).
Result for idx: -2.3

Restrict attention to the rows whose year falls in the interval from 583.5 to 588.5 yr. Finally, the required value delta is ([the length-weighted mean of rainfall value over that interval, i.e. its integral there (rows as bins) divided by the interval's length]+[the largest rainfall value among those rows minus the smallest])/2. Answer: 43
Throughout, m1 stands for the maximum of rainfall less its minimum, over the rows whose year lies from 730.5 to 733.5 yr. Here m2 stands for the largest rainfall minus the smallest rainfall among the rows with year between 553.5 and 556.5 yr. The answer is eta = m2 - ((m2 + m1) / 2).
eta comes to -0.3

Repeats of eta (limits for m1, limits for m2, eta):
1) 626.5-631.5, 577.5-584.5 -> 0.4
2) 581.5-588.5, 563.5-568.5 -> -1.5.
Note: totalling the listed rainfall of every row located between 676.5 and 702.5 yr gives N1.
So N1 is 1661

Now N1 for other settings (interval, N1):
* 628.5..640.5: 933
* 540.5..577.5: 2446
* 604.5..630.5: 2043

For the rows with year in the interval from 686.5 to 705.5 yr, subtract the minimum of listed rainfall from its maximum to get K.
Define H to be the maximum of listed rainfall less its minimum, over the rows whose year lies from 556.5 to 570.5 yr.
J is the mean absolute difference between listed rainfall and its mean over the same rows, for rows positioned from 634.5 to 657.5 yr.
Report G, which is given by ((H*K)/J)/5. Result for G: 6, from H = 10.2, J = 4.9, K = 14.2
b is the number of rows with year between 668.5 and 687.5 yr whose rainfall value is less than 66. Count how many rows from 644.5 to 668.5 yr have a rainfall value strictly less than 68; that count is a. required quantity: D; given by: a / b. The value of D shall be 2.4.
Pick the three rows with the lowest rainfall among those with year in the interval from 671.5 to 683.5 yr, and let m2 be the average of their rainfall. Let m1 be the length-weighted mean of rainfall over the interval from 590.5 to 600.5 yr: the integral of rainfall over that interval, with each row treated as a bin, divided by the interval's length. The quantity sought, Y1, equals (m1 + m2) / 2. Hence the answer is 77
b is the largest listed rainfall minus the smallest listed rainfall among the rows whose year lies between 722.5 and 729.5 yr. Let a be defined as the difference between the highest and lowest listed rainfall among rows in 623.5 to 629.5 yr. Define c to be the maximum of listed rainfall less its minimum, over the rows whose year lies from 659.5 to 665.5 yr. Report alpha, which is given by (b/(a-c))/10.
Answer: -0.029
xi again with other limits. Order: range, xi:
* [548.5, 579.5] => 0.87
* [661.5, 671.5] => 0.93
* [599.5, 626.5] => 0.84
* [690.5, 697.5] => 0.97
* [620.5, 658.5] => 0.85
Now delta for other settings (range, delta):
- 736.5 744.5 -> 31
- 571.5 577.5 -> 43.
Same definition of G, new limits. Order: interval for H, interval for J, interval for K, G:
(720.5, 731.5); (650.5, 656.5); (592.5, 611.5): 20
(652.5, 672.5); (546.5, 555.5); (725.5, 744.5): 37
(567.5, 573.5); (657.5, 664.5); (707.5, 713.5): 2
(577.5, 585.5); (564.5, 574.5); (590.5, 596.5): 6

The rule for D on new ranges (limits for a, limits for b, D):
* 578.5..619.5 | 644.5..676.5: 0.0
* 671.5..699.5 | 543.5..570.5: 1.1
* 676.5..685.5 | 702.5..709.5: 0.9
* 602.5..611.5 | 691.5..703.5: 0.0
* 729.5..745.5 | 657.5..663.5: 2.7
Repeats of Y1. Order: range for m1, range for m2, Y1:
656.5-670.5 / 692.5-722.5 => 54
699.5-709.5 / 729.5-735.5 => 55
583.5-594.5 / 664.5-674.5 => 74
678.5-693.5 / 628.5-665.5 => 58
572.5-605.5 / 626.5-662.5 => 69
